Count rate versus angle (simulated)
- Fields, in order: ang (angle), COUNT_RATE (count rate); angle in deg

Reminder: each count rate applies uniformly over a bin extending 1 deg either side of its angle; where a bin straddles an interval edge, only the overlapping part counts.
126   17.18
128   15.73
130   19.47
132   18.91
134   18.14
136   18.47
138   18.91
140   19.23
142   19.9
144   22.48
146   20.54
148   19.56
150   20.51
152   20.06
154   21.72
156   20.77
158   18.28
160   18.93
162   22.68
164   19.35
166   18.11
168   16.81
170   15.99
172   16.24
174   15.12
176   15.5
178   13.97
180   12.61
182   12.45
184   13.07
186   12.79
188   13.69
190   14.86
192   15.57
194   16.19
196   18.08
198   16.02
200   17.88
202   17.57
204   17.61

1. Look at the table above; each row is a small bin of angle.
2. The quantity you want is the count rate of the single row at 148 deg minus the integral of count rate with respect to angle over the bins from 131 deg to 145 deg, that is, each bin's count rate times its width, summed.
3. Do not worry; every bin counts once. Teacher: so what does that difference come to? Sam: -253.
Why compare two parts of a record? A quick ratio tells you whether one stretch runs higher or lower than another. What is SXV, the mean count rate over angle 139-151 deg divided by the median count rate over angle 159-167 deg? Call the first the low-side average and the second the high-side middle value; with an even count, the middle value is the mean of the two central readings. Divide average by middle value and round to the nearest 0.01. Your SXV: 1.06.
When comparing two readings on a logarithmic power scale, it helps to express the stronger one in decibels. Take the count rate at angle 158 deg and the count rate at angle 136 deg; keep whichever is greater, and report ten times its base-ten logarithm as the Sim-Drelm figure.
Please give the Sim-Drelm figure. 12.7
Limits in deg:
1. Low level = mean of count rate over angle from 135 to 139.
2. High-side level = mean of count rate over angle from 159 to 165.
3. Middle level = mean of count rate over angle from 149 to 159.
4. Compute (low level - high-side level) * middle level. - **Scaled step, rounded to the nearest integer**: -33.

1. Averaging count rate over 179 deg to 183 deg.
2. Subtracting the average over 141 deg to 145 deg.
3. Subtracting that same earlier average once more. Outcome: -30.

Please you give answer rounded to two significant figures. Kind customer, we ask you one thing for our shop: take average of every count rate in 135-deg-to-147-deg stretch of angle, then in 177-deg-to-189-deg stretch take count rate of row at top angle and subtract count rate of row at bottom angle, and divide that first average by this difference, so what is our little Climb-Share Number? -71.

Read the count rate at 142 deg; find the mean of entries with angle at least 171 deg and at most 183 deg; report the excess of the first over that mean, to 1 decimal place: 5.6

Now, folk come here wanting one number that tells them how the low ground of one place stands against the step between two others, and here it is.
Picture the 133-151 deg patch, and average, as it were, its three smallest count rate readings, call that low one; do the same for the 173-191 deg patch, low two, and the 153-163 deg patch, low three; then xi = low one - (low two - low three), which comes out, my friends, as 25.2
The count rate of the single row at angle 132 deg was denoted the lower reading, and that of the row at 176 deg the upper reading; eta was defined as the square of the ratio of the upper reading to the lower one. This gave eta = 0.67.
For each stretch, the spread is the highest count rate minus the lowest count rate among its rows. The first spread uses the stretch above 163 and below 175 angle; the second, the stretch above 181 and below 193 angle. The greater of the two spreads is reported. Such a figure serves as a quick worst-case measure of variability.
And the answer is 4.23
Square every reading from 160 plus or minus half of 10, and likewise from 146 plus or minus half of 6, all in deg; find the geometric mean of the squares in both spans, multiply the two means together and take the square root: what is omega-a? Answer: 415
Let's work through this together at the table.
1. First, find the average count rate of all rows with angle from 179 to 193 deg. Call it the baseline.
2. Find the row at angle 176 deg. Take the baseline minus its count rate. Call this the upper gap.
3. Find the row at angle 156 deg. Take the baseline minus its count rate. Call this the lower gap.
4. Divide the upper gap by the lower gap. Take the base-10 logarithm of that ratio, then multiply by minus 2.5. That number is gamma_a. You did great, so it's 1.4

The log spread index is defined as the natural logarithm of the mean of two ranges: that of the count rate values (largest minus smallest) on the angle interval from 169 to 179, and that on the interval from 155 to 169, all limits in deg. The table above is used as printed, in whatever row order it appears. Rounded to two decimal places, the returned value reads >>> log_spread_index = 1.40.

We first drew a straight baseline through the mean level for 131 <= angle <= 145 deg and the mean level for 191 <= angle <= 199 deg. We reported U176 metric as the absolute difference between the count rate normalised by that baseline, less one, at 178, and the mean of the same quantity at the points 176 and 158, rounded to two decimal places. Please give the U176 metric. 0.14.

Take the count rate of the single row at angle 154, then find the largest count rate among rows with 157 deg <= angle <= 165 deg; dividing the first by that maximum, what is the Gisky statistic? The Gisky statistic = 0.96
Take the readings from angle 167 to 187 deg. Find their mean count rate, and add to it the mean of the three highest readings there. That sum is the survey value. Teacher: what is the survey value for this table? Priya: 31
